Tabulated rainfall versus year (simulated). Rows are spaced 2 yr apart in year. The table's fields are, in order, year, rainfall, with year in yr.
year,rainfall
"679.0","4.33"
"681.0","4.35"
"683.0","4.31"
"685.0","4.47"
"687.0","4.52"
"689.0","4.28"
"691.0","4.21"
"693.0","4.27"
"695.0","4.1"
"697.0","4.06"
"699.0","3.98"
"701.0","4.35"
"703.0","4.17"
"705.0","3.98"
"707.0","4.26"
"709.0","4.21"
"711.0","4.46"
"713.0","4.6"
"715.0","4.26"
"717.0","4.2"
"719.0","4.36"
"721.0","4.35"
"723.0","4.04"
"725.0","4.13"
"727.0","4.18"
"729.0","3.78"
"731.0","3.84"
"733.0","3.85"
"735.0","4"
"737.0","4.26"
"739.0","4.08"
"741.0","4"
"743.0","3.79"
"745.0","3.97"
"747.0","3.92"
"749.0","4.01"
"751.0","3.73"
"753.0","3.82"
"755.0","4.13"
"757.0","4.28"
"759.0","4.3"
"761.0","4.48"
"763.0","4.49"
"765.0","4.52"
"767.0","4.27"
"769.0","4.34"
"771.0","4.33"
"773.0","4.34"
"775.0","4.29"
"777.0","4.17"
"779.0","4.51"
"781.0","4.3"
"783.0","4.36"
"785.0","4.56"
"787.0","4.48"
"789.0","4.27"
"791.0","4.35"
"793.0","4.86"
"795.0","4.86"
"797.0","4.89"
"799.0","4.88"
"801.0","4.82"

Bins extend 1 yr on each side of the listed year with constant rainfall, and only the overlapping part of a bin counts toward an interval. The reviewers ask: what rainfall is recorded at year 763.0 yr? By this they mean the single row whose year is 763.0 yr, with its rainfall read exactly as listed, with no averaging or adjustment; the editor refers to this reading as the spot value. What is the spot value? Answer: 4.49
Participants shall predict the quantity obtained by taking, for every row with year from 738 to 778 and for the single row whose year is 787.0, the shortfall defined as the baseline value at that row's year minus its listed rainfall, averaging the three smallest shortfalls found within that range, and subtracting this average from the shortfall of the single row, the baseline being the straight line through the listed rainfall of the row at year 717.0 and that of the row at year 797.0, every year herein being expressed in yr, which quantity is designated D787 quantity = 0.22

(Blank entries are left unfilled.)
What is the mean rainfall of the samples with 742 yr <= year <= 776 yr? 4.2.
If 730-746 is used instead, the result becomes 4.0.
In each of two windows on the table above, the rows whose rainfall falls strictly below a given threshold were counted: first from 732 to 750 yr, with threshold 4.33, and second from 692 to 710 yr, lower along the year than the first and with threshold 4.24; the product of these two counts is 54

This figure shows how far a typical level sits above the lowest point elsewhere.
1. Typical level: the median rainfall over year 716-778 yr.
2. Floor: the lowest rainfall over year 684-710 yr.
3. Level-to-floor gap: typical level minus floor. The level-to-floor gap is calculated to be 0.19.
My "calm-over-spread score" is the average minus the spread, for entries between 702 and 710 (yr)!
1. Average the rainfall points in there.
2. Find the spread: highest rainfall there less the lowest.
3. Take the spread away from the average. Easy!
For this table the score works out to 3.9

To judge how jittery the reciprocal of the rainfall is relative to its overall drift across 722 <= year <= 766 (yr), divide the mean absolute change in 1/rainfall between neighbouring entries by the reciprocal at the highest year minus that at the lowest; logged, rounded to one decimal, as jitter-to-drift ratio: -0.3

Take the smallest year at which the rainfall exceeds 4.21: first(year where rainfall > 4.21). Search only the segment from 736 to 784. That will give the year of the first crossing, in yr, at 737.0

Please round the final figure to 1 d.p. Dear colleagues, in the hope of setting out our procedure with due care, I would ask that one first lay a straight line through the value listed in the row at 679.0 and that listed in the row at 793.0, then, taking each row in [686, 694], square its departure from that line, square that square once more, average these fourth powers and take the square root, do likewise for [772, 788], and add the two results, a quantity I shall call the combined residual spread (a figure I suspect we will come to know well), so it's 0.2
